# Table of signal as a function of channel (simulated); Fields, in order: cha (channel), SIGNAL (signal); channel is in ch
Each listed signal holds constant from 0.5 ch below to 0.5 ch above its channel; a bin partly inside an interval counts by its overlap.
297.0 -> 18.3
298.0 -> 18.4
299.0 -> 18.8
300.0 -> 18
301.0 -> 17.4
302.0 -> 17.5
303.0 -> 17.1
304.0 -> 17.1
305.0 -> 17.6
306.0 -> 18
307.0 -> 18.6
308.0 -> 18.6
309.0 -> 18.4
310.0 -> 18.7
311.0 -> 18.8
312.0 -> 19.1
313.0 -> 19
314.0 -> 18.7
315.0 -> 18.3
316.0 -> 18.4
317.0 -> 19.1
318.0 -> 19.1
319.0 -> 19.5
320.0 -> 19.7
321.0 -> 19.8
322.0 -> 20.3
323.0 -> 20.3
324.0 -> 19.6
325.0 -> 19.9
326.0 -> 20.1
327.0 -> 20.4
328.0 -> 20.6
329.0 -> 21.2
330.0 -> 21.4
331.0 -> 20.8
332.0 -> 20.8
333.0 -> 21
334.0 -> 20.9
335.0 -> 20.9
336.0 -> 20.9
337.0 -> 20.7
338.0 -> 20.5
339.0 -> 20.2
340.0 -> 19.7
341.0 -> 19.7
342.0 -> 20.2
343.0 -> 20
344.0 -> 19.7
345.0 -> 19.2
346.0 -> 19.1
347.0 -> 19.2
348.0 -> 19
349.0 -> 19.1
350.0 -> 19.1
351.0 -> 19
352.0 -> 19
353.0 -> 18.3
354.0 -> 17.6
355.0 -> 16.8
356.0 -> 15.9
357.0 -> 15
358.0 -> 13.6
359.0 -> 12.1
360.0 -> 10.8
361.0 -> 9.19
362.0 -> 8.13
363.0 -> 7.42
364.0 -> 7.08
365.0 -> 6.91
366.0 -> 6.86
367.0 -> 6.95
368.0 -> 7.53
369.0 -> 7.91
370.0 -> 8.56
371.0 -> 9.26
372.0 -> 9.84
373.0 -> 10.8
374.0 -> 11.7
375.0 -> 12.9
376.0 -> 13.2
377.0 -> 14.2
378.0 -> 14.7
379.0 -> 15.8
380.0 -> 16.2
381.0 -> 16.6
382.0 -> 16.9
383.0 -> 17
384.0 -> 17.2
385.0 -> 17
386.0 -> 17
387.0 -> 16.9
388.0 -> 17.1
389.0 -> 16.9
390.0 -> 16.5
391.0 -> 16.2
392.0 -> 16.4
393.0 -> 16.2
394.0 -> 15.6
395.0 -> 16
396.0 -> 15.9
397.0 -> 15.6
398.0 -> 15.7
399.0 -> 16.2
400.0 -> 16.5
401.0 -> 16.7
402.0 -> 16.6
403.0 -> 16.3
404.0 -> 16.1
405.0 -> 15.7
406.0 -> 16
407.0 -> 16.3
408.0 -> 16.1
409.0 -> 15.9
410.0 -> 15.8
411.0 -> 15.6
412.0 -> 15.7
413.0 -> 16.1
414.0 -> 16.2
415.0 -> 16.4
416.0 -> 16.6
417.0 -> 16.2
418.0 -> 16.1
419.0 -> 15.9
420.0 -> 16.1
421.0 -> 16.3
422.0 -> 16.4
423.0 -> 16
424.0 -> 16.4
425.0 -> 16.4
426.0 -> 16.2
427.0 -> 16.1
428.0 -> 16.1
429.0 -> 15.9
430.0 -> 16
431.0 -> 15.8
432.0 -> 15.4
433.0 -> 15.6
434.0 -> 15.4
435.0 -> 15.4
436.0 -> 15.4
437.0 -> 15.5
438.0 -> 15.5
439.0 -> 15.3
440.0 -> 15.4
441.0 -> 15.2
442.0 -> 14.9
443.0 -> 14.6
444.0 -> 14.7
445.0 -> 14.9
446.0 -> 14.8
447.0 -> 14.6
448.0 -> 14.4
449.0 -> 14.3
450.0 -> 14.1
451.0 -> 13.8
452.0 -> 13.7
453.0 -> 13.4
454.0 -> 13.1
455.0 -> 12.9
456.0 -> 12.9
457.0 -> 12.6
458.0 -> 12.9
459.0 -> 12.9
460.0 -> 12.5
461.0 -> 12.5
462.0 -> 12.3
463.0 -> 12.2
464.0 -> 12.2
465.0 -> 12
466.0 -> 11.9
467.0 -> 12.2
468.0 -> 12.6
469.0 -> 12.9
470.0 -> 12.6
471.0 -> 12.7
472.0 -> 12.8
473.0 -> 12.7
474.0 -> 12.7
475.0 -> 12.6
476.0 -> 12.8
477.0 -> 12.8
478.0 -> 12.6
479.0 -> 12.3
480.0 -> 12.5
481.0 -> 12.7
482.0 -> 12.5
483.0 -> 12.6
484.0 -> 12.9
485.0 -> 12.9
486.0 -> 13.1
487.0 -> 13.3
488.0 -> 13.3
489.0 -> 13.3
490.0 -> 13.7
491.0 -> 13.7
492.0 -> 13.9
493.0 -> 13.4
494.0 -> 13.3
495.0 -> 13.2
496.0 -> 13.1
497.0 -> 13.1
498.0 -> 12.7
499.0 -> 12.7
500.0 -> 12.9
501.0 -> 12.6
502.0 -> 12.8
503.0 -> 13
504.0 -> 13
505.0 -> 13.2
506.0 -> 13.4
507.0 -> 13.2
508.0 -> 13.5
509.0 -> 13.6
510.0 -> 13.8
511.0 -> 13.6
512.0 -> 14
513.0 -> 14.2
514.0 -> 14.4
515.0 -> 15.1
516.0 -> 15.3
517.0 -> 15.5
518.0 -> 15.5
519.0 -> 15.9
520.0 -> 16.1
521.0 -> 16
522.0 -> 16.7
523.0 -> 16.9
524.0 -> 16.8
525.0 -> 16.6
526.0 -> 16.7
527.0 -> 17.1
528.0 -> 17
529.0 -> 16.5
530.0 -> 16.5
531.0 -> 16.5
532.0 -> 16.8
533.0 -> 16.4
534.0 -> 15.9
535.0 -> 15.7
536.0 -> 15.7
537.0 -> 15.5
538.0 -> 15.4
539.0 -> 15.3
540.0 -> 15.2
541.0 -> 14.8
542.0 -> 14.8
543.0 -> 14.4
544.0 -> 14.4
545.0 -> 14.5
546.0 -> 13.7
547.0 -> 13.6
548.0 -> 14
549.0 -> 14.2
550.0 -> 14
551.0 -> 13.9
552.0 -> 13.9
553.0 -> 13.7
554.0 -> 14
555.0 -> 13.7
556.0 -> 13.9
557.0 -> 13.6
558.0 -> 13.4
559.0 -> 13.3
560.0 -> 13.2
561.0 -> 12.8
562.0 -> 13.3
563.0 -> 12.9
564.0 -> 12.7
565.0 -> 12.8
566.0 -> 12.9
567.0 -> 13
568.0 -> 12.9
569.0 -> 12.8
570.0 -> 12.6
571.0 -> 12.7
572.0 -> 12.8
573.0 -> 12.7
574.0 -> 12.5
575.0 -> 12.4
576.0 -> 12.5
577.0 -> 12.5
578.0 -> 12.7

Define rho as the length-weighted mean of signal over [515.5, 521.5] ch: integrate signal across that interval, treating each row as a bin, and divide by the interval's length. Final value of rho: 15.7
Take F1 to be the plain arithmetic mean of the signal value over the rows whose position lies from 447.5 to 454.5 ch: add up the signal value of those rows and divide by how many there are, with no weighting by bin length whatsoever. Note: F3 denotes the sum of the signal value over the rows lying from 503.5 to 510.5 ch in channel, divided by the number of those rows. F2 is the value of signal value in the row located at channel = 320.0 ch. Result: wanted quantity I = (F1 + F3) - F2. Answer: 7.5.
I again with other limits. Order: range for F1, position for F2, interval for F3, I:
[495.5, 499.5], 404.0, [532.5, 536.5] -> 12.7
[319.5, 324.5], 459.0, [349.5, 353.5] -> 25.9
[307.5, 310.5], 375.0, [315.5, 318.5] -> 24.5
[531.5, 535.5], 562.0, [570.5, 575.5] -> 15.5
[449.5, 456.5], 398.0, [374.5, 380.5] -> 12.2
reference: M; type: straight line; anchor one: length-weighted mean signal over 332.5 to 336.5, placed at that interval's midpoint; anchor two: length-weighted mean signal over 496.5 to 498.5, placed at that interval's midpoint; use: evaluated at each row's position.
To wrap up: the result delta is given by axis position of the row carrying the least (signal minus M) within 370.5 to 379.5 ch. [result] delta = 371.0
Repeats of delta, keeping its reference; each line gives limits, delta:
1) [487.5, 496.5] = 488.0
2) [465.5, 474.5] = 466.0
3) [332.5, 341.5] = 340.0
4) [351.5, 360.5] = 360.0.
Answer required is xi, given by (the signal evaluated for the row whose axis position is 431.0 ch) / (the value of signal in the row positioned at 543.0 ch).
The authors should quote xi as 1.10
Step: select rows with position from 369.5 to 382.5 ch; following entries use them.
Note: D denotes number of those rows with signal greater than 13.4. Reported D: 6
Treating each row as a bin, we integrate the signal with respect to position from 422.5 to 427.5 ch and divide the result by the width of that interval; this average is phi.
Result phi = 16.2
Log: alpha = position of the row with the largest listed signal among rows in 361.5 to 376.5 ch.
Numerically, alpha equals 376.0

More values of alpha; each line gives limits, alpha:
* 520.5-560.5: 527.0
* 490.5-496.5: 492.0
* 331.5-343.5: 333.0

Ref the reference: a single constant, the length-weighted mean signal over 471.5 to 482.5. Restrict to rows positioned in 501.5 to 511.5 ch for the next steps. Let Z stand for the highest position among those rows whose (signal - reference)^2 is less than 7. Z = 511.0 ch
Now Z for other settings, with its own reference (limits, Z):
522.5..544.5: 544.0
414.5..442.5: 442.0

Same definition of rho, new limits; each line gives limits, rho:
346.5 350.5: 19.1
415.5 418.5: 16.3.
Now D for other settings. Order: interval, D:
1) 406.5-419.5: 13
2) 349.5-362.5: 9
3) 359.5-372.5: 0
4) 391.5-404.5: 13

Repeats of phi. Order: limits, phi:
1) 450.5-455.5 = 13.4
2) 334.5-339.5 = 20.6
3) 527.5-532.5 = 16.7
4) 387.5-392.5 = 16.6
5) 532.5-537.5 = 15.8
